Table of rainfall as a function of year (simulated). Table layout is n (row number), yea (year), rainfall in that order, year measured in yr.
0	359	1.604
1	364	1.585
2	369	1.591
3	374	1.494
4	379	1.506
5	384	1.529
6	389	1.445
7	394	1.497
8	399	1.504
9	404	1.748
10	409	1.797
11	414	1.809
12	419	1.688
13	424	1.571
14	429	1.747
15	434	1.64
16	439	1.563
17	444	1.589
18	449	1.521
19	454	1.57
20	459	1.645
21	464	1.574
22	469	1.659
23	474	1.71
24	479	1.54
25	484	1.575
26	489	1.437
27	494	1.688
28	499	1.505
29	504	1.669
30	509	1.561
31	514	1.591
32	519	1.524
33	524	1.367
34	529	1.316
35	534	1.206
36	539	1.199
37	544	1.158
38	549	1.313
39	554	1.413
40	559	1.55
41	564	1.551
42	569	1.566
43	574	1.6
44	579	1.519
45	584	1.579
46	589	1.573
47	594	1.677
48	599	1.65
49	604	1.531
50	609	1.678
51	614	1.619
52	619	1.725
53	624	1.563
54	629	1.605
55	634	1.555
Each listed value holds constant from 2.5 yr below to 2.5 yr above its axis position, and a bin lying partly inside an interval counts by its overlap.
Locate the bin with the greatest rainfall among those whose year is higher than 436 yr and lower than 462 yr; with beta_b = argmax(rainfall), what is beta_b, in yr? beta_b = 459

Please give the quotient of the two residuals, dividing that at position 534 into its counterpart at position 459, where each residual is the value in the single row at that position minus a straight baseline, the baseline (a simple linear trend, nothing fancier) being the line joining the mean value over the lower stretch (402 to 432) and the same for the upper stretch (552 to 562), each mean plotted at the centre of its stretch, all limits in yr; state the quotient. 0.0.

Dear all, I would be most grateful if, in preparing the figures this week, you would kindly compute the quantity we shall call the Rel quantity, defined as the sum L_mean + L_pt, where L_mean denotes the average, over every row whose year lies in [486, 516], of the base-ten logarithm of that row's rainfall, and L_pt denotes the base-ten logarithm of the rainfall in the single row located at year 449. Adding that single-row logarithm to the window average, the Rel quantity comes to 0.379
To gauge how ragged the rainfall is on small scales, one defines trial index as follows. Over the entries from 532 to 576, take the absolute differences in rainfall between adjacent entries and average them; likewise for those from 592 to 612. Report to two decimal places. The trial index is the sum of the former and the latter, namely 0.16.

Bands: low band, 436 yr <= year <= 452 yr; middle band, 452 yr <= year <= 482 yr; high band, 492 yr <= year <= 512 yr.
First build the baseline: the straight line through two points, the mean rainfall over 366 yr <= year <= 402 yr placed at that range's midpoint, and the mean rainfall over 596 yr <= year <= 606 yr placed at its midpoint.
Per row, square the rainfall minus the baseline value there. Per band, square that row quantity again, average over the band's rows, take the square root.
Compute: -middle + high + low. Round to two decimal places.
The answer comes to 0.00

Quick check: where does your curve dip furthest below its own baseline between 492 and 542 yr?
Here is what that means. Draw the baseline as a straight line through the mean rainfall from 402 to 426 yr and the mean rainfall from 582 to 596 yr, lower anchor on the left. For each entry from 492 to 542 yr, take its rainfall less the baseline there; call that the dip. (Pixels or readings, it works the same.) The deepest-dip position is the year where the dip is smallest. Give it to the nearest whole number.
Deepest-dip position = 539 yr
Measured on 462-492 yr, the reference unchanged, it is 489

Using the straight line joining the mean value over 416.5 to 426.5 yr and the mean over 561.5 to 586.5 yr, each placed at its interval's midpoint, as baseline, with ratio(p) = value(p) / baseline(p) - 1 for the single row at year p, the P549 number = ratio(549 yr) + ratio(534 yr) -0.40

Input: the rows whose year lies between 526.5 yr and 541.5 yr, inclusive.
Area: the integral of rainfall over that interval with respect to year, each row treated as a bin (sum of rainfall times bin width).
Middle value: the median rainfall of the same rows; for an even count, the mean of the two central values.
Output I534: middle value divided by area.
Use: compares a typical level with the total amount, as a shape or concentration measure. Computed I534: 0.0648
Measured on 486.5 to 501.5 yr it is 0.0650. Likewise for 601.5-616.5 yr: 0.0671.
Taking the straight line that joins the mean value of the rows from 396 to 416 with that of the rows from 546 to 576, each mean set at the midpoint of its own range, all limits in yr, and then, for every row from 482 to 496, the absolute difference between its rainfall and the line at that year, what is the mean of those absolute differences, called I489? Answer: 0.10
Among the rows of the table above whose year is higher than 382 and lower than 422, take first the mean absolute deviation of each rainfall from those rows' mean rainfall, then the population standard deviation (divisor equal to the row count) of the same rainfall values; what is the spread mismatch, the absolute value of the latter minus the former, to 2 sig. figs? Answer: 0.0059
